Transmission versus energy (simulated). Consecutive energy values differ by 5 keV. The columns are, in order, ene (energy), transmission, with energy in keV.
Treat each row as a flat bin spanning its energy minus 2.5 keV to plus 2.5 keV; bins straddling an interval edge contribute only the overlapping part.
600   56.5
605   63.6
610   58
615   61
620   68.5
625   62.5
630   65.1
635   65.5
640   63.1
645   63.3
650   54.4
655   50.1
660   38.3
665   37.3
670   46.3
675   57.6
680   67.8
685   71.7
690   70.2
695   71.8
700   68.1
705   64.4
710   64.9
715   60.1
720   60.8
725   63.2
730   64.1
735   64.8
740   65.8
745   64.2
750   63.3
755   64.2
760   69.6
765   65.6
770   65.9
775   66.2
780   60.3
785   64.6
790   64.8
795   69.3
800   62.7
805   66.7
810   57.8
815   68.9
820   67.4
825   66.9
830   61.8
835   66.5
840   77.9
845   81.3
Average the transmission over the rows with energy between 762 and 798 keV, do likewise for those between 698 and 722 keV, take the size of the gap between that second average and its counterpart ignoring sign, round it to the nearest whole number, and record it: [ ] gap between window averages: 2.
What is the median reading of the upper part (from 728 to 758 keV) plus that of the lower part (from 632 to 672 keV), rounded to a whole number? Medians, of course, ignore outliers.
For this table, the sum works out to 116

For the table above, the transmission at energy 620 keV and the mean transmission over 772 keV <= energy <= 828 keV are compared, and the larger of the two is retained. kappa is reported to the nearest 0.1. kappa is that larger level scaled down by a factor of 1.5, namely 45.7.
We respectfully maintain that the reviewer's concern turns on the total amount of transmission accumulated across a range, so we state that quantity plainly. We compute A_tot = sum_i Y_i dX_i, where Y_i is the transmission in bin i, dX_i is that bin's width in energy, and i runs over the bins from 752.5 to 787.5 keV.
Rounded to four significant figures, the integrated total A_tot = 2282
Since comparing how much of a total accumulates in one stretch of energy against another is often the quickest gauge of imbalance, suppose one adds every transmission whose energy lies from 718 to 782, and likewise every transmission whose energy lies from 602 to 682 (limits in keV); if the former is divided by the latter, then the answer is 0.9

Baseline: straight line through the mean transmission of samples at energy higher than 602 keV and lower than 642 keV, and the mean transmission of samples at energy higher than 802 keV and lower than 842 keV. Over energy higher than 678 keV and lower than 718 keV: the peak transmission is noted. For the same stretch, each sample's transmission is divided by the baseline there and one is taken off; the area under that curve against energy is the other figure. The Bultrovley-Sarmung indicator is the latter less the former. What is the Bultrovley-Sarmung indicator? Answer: -70.1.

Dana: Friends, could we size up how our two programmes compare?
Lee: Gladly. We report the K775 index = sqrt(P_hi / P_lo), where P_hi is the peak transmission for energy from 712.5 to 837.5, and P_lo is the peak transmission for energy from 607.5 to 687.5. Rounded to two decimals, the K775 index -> 0.99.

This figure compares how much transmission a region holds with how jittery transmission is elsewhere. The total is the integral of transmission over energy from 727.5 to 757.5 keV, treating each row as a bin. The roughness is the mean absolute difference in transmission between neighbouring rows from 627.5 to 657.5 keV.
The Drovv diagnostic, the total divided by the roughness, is 596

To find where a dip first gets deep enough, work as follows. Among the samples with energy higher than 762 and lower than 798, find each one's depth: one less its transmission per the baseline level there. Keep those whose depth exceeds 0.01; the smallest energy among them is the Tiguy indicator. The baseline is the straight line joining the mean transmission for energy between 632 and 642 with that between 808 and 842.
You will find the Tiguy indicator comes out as 780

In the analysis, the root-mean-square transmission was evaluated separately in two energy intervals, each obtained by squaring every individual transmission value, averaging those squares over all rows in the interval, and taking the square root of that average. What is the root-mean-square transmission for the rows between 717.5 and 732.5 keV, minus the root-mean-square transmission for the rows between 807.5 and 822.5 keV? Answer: -2.17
